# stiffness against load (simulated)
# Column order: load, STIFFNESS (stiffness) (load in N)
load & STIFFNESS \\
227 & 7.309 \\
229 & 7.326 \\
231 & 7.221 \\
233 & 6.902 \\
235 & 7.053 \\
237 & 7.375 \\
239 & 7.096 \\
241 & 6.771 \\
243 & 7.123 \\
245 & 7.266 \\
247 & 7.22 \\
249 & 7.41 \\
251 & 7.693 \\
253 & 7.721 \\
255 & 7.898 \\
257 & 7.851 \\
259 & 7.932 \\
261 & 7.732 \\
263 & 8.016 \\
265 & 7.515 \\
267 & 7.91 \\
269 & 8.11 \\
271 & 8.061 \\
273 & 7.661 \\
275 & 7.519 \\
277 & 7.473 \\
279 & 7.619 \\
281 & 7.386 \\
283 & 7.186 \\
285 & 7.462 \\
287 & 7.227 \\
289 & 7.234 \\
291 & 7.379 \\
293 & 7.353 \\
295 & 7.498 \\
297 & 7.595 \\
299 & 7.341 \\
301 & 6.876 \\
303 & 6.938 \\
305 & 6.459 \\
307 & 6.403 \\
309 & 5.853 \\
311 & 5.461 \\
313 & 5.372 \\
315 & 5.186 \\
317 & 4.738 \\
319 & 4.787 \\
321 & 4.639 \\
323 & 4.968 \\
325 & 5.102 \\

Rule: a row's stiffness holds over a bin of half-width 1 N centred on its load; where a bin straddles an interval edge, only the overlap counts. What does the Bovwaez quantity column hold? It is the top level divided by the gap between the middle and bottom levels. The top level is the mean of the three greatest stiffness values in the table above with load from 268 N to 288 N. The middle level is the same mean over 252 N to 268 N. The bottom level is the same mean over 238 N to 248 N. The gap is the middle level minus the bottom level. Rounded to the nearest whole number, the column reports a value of 11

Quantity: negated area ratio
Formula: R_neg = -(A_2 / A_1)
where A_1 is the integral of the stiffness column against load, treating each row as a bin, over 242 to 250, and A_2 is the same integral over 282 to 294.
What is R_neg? -1.51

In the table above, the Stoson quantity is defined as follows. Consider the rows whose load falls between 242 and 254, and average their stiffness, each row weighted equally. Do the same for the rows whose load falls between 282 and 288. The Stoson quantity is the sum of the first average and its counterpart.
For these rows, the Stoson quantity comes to 14.7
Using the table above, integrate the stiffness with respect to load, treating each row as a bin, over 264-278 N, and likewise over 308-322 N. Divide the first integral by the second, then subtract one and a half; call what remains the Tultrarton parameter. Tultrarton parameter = 0.0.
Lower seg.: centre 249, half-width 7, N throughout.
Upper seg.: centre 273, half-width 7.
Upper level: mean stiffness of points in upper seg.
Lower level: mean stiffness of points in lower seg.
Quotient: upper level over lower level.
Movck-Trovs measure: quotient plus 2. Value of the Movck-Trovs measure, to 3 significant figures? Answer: 3.04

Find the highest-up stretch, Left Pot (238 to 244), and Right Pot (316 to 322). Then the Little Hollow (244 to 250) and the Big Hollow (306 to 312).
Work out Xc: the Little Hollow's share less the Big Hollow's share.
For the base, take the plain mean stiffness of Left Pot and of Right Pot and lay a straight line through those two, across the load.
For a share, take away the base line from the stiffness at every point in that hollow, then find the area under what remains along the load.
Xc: -2.5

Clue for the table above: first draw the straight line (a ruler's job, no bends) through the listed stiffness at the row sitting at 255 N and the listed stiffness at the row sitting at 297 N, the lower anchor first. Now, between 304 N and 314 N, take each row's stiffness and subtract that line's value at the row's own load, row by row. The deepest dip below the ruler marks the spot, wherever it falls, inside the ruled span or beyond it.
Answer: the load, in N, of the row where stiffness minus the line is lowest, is 313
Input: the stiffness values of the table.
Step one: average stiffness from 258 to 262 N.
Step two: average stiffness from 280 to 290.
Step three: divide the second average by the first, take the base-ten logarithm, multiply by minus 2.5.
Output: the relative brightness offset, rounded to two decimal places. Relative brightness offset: 0.08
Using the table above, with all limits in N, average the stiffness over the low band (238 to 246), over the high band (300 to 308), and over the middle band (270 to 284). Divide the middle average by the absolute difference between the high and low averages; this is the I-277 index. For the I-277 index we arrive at 19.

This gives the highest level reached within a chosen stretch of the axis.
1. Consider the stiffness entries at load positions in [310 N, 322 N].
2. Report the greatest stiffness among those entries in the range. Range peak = 5.461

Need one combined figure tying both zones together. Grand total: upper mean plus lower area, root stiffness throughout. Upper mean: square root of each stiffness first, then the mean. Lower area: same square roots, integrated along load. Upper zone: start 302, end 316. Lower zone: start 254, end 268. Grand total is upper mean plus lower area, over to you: 41.6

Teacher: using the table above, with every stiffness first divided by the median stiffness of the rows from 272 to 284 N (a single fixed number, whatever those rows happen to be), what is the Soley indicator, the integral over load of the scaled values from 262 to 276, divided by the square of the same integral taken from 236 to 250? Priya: 0.081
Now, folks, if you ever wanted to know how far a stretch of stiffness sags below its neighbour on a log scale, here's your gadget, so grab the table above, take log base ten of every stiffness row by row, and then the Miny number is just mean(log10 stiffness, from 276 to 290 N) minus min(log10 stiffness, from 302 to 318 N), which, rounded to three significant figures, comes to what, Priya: 0.192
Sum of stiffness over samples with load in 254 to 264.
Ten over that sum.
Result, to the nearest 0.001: 0.254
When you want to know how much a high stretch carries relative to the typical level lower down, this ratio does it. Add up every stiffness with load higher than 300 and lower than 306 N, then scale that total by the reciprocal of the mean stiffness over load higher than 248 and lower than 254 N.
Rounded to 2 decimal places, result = 2.66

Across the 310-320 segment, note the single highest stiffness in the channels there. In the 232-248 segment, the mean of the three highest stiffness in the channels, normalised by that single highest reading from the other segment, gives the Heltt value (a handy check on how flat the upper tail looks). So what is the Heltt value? 1.33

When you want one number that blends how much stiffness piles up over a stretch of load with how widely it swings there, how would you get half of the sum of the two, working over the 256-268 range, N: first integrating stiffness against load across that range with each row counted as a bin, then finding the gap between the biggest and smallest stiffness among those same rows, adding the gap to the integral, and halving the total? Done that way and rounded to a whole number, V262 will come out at 47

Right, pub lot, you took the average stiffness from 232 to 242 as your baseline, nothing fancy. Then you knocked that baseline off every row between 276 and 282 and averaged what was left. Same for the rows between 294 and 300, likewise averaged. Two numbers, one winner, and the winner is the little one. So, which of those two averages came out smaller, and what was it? 0.44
